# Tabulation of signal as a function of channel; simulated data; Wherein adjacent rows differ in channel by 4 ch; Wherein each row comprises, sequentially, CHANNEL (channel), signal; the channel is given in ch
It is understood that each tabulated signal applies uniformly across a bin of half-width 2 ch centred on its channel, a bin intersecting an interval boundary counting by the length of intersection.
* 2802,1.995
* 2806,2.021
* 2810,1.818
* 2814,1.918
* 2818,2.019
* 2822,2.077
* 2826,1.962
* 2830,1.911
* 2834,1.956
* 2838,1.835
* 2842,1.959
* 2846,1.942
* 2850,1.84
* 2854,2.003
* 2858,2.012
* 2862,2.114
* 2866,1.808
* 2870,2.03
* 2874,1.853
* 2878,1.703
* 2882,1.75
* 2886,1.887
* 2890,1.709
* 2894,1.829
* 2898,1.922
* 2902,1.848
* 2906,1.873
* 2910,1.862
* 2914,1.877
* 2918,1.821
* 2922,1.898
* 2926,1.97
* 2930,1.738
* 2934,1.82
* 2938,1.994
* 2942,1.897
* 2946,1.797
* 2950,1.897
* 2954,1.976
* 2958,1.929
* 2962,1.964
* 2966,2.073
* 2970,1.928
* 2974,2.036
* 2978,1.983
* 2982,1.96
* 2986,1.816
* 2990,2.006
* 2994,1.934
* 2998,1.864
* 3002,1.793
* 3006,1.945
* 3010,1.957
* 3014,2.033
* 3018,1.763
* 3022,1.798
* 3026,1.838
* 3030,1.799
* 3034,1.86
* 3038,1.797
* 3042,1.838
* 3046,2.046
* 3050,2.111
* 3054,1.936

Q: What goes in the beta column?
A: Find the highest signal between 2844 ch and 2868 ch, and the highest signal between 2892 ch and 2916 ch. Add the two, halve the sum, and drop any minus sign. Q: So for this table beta 2.02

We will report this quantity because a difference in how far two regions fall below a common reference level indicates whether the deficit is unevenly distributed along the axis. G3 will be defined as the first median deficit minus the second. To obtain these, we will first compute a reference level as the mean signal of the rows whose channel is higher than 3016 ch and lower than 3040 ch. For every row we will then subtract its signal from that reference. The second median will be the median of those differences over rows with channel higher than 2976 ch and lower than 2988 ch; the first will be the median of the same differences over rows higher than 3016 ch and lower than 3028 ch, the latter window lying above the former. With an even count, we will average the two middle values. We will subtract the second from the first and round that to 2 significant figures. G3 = 0.16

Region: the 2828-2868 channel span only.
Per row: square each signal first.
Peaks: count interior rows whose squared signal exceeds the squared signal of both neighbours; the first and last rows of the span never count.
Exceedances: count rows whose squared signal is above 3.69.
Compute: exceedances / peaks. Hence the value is 2.00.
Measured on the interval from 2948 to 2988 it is 2.67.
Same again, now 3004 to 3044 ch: 1.00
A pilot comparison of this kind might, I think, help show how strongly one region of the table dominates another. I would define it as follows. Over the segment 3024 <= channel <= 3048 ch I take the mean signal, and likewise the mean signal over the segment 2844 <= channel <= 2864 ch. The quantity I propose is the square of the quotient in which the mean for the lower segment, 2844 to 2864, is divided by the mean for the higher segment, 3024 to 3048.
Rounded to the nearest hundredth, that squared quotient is 1.13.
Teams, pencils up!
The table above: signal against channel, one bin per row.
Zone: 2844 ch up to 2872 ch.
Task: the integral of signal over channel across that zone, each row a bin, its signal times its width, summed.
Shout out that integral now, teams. 55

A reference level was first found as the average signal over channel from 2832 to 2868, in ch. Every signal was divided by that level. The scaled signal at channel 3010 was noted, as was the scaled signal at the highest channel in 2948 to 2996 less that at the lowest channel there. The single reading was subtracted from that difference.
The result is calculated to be -0.99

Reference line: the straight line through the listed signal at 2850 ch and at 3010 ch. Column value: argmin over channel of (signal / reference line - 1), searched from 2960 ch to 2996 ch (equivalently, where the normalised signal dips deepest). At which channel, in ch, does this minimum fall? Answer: 2986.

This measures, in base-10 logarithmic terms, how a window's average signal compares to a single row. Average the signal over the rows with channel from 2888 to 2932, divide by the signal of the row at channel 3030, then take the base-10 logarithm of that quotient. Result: 0.0121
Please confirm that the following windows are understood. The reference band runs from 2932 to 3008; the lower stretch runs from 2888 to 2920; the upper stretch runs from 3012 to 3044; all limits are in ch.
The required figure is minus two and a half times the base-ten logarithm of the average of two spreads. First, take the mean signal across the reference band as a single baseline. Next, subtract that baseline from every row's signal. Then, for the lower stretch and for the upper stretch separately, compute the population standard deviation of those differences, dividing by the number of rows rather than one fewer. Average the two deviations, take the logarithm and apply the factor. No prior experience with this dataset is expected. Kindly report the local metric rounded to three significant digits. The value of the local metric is 2.91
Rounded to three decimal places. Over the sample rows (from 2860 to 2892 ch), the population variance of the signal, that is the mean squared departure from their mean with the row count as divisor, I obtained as 0.020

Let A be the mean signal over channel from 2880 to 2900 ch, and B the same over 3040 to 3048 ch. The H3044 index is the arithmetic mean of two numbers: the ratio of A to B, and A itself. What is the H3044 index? 1.38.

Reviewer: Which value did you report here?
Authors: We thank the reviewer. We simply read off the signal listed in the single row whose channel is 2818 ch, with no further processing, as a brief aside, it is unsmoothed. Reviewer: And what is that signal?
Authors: 2.019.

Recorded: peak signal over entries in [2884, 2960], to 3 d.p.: 1.994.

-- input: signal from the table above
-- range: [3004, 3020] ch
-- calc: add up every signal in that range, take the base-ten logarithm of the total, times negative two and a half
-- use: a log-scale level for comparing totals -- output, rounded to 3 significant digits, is -2.22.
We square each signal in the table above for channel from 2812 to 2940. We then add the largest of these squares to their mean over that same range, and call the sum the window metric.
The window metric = 8.1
